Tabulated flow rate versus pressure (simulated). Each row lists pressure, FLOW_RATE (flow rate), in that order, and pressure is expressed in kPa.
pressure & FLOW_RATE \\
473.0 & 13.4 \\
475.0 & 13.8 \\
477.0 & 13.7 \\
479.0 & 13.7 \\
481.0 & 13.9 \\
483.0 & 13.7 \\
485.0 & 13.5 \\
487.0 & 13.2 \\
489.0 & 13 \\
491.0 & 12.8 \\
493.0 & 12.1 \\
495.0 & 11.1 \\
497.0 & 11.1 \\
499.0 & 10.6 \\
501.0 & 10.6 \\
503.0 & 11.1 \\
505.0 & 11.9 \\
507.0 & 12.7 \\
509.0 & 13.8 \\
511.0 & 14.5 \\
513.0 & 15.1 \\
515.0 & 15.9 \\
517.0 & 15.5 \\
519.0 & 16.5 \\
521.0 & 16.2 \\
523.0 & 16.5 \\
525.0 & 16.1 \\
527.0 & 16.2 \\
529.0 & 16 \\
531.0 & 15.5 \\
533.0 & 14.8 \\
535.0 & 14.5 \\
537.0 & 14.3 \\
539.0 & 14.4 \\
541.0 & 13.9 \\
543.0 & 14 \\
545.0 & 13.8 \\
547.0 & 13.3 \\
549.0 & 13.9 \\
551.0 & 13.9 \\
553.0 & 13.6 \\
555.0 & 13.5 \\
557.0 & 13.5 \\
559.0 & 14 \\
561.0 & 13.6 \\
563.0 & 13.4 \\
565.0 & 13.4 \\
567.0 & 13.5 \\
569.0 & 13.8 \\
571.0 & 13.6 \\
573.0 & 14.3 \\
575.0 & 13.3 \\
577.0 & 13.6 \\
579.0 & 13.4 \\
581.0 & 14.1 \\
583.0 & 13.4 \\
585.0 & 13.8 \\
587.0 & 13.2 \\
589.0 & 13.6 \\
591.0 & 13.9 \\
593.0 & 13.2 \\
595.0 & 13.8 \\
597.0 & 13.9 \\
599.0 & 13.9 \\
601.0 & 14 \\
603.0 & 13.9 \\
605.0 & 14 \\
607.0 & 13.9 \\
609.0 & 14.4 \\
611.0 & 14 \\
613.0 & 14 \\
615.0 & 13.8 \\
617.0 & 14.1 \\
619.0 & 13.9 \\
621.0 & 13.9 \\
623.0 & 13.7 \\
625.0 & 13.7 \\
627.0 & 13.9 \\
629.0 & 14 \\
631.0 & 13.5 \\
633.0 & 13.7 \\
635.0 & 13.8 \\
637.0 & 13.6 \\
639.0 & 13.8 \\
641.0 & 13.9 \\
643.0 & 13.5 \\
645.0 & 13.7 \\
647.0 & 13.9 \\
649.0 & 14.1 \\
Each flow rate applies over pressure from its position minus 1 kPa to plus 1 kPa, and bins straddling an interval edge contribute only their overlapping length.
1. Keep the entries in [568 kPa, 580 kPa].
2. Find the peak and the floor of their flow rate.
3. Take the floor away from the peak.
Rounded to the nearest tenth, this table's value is 1.0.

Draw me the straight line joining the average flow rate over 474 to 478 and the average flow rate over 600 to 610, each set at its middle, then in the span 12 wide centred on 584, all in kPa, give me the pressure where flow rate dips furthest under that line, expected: 587.0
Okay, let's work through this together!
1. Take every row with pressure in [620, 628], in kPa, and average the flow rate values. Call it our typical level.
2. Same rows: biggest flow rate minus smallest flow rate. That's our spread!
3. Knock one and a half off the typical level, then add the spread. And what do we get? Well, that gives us 12.5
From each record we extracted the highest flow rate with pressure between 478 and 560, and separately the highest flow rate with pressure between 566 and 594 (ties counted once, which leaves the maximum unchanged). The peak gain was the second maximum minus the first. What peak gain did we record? -2.2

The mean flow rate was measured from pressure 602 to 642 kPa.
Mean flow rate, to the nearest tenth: 13.9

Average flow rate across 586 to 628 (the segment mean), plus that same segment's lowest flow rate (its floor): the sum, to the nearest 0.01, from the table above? 27.04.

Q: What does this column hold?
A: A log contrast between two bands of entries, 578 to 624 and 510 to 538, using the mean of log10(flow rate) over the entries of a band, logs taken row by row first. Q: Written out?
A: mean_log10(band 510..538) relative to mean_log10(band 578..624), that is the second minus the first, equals 0.051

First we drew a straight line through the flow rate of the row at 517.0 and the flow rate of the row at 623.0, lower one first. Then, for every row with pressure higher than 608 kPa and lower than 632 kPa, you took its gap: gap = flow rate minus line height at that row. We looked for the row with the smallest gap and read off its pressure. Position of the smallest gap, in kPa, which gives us 631.0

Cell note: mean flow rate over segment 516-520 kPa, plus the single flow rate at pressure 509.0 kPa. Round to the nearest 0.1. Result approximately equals 29.8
